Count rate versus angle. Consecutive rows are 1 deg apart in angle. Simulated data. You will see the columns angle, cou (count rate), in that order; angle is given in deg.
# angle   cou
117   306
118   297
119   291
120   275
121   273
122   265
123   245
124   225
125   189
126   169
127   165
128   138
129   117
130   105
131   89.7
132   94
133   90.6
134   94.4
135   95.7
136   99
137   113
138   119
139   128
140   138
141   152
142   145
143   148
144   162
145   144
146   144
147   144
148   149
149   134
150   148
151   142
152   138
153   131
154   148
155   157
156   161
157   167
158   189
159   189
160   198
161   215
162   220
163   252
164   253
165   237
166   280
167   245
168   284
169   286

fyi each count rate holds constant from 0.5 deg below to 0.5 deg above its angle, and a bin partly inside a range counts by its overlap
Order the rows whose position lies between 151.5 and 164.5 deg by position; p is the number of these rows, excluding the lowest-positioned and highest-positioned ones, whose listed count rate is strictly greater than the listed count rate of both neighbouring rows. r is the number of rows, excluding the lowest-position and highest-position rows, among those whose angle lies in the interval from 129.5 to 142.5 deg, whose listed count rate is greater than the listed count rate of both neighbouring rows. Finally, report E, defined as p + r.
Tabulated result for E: 2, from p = 0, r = 2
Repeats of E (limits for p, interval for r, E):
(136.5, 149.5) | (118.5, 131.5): 3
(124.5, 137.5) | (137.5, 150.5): 4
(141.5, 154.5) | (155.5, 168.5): 5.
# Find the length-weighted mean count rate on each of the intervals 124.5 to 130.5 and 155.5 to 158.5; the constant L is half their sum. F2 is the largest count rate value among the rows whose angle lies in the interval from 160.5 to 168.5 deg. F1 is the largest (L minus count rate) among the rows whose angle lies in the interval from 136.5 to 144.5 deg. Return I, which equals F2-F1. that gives 237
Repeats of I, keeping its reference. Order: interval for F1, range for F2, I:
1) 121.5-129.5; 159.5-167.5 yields 237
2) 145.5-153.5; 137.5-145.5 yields 133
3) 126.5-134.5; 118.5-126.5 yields 221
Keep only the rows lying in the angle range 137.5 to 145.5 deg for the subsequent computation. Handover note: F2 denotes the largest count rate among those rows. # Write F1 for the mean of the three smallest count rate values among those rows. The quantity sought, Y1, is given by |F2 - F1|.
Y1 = 34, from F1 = 128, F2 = 162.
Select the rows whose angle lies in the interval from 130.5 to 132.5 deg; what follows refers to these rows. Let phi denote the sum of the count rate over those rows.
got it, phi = 184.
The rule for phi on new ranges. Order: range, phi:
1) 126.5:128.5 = 303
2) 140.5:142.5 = 297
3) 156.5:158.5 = 356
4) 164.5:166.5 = 517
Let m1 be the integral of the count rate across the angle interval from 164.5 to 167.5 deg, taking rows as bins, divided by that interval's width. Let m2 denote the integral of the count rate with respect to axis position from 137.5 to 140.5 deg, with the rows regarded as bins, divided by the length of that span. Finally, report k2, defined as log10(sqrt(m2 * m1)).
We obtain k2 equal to 2.26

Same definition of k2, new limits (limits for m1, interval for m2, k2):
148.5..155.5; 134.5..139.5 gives 2.10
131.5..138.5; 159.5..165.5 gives 2.18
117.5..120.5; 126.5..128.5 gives 2.32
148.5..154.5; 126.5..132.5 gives 2.11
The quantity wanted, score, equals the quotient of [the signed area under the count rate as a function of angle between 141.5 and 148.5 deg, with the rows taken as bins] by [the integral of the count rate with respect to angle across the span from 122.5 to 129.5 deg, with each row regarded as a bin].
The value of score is 0.8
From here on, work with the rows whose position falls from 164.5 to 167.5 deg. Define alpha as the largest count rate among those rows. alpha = 280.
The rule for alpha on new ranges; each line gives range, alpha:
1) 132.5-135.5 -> 95.7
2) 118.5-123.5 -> 291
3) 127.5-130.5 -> 138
